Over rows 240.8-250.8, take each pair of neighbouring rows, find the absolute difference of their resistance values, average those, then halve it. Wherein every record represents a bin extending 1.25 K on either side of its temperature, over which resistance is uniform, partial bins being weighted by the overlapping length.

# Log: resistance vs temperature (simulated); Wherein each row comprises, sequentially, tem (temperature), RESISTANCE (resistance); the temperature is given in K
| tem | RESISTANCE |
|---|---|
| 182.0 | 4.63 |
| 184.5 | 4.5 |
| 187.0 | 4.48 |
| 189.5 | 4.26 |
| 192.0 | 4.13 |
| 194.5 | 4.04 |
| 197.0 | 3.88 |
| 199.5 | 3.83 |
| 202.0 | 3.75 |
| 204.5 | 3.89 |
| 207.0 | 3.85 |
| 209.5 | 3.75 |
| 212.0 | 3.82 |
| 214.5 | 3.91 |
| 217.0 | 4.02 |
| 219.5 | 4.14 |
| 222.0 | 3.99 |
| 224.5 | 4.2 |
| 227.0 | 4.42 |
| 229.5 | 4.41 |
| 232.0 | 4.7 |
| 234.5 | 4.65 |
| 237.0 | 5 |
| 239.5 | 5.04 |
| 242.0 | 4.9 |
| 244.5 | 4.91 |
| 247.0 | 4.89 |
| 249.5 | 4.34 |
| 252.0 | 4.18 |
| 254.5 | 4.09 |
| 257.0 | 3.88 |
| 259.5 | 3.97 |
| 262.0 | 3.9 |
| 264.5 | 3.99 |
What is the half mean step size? 0.097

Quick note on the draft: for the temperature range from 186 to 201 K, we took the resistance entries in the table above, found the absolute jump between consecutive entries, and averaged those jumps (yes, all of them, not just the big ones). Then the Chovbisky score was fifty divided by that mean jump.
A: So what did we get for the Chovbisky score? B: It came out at 385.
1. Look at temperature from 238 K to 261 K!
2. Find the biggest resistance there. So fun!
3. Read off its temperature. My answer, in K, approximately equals 239.5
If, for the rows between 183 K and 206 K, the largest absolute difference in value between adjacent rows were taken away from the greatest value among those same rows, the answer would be 4.3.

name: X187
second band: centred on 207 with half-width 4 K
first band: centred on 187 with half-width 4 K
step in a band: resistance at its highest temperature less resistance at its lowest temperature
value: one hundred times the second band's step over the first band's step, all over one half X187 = 117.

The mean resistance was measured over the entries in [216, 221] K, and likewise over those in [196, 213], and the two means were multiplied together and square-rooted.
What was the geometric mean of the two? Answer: 3.95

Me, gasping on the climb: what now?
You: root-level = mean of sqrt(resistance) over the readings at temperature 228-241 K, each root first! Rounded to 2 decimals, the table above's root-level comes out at 2.18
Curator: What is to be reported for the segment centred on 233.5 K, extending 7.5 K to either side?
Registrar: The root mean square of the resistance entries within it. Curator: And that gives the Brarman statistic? 4.7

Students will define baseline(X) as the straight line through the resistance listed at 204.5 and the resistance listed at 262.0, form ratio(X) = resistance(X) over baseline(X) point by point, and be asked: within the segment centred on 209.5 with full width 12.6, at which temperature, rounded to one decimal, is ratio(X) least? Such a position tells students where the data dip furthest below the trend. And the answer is 209.5 K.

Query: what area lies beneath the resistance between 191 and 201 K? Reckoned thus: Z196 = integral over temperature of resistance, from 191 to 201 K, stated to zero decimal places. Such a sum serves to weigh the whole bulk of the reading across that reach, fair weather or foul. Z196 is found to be 40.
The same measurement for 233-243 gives 49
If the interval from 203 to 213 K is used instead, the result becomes 38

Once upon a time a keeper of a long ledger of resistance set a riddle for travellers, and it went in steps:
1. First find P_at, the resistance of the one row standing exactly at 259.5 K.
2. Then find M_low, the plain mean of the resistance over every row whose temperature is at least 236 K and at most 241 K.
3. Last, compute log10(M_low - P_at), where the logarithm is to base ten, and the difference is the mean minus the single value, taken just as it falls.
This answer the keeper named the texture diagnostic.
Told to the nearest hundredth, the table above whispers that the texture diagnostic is 0.02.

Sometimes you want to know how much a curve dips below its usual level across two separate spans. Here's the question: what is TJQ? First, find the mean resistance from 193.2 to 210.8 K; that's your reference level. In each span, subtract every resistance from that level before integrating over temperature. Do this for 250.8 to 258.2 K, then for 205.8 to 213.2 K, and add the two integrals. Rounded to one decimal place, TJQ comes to -1.1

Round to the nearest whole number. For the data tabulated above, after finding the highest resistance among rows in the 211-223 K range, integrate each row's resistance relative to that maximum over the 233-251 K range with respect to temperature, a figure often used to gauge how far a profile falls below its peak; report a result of 12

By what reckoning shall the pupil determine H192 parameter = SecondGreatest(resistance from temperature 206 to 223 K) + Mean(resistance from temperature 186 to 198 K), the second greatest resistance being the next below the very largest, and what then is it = 8.18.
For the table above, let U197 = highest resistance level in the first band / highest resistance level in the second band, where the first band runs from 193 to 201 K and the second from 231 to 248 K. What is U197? 0.80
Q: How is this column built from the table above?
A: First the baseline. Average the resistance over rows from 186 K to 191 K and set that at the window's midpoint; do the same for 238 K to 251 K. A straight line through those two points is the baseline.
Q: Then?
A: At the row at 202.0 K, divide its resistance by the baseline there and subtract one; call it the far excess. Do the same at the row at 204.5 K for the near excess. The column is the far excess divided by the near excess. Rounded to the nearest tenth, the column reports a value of 1.2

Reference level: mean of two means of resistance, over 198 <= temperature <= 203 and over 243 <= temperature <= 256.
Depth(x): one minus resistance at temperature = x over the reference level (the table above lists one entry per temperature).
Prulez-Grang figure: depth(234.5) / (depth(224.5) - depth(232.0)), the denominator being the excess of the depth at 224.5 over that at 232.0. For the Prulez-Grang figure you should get -1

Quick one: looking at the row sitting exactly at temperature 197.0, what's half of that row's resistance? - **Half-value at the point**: 1.94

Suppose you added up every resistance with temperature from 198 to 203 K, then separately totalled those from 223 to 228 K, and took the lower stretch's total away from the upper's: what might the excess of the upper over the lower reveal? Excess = 1.0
